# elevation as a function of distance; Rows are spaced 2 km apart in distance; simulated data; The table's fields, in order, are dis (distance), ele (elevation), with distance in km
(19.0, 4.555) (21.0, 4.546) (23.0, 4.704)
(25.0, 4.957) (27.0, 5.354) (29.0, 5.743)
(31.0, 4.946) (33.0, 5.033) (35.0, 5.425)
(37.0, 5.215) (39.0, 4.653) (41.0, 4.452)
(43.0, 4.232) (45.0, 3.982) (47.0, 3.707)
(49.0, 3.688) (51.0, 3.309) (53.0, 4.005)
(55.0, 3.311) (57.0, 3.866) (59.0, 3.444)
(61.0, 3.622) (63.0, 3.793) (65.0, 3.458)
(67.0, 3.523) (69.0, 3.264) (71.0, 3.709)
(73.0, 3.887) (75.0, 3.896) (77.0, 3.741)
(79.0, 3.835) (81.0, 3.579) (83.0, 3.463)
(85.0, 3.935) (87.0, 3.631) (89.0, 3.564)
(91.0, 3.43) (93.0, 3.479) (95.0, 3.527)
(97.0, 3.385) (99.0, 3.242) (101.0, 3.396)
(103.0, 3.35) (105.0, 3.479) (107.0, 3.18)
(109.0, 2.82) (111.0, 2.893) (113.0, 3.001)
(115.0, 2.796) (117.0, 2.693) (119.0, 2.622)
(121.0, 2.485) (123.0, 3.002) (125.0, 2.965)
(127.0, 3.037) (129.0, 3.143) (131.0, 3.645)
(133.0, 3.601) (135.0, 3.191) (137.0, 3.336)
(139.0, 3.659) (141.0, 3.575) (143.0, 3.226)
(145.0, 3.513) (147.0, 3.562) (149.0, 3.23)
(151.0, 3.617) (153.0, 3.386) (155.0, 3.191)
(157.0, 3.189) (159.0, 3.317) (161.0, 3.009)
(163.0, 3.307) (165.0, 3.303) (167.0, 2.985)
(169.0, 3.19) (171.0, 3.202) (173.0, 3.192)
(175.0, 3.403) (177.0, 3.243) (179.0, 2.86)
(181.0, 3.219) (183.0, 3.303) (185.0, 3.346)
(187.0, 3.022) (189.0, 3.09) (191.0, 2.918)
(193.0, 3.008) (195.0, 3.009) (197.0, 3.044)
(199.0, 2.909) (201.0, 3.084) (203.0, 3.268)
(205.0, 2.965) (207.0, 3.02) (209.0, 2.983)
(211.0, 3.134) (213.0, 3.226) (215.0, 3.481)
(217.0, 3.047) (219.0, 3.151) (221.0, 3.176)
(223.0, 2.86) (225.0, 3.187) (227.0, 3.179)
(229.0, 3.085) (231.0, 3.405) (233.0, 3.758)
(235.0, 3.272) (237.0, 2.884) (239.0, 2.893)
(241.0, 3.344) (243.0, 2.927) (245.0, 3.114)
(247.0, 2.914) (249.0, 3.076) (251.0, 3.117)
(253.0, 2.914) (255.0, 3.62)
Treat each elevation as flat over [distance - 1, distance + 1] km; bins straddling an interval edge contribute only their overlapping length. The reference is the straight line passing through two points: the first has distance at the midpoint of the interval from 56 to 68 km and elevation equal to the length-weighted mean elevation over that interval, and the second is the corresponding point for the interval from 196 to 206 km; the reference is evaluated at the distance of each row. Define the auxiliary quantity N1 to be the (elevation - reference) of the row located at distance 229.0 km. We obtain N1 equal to 0.14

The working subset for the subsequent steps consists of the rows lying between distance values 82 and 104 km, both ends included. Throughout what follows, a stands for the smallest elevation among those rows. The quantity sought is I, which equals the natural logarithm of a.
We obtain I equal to 1.18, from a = 3.242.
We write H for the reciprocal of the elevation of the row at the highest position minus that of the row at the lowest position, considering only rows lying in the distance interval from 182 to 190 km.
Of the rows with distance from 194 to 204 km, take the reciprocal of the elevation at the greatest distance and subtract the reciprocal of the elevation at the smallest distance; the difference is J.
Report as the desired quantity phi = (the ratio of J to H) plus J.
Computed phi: -1.3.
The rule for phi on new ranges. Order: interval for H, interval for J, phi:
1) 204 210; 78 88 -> -7.2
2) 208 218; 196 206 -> -1.2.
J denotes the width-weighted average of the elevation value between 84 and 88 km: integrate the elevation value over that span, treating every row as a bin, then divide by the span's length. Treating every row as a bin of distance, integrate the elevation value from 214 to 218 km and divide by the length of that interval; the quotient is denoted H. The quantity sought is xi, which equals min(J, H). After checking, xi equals 3.264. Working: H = 3.26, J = 3.8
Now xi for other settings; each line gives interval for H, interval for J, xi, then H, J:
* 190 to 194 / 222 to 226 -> 2.963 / 2.96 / 3.0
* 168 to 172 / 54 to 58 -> 3.196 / 3.20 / 3.6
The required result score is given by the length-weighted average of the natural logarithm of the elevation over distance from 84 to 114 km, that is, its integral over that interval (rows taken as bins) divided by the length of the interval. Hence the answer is 1.21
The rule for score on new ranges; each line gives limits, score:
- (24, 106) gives 1.36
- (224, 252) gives 1.15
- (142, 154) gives 1.23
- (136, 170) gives 1.20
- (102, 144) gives 1.13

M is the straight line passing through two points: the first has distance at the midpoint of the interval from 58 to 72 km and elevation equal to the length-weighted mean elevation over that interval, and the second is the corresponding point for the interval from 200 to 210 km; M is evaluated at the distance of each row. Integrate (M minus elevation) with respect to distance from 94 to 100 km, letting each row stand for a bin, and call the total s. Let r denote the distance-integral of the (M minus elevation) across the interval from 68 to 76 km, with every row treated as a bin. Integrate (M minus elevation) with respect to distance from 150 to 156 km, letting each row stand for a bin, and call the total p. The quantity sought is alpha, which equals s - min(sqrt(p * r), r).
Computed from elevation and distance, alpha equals 2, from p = -0.9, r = -1.3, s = 0.3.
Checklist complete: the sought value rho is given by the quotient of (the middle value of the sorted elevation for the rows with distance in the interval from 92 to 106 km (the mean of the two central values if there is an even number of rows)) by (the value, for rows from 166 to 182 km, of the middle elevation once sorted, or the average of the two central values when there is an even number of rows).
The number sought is 1.06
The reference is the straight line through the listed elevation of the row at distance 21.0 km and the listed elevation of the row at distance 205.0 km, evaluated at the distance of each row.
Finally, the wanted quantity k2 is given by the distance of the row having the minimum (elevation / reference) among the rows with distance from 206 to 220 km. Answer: 209.0 km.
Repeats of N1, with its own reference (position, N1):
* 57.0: 0.23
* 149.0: -0.03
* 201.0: 0.03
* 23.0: 0.93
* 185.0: 0.23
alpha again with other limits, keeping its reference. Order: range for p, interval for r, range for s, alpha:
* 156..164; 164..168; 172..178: -1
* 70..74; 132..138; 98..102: 1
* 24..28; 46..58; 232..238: -1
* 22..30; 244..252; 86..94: 1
